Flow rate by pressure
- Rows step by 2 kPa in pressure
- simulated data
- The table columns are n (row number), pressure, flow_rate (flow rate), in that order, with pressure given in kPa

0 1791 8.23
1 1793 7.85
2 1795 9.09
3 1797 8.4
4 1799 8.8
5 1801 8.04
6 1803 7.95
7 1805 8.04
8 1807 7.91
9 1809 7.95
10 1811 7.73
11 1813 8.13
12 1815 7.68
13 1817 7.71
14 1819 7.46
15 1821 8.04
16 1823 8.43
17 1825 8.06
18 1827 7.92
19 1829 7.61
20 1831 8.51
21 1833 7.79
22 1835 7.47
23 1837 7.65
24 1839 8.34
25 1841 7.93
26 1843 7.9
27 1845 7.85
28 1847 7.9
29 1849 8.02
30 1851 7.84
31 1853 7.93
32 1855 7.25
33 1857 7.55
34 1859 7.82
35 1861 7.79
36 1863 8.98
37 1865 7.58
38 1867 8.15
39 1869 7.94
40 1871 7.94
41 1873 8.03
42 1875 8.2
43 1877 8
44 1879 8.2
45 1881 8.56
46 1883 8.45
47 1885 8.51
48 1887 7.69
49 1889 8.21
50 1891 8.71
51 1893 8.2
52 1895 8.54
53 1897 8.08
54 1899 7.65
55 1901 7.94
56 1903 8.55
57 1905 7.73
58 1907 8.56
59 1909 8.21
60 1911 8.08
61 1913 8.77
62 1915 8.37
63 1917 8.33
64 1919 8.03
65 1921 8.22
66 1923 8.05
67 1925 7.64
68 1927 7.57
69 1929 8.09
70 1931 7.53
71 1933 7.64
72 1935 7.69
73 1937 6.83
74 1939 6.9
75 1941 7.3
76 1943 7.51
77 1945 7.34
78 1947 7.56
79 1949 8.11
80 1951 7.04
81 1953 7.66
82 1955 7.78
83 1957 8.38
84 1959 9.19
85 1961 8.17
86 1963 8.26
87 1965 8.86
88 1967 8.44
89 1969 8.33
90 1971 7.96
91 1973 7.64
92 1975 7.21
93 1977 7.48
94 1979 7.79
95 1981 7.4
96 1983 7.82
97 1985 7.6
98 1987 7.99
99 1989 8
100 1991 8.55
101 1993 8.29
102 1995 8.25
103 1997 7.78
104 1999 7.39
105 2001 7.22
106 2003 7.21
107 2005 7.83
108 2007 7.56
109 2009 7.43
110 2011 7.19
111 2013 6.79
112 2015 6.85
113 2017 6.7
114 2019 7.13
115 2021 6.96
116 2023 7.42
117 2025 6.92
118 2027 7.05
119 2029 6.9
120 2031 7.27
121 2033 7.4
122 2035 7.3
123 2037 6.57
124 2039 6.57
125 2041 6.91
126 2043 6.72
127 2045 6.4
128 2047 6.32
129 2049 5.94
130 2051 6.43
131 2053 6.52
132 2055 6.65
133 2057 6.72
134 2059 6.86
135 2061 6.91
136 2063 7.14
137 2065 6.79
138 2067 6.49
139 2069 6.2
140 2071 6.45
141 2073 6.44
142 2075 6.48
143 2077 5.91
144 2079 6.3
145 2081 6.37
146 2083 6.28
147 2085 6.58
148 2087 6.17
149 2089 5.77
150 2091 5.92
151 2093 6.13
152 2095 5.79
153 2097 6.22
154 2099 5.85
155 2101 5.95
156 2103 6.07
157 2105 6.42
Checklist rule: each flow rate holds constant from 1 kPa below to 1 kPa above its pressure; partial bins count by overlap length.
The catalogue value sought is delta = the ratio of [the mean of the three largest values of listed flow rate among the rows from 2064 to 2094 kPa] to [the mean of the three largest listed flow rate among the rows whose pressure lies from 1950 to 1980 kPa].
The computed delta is 0.75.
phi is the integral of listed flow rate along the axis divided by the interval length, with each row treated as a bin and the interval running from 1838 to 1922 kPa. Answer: 8.11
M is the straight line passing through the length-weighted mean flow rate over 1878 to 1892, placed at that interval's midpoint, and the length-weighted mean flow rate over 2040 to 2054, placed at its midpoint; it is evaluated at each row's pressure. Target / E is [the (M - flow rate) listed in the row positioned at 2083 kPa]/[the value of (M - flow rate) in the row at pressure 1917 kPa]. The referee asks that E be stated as 0.6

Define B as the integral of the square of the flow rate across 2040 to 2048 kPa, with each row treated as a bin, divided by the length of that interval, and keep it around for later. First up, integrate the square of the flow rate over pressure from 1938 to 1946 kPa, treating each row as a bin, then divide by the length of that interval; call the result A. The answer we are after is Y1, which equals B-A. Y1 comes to -9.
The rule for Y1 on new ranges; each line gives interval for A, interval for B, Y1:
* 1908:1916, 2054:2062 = -24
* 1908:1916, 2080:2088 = -30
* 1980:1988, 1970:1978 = -2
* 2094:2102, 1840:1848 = 27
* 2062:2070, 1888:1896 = 26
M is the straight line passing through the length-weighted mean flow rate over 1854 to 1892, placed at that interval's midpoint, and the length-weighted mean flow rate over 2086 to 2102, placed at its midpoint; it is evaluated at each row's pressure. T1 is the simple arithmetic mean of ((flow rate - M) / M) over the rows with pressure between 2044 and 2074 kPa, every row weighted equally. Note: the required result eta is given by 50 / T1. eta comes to 1293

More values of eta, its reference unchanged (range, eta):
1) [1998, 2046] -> 817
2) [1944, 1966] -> 496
